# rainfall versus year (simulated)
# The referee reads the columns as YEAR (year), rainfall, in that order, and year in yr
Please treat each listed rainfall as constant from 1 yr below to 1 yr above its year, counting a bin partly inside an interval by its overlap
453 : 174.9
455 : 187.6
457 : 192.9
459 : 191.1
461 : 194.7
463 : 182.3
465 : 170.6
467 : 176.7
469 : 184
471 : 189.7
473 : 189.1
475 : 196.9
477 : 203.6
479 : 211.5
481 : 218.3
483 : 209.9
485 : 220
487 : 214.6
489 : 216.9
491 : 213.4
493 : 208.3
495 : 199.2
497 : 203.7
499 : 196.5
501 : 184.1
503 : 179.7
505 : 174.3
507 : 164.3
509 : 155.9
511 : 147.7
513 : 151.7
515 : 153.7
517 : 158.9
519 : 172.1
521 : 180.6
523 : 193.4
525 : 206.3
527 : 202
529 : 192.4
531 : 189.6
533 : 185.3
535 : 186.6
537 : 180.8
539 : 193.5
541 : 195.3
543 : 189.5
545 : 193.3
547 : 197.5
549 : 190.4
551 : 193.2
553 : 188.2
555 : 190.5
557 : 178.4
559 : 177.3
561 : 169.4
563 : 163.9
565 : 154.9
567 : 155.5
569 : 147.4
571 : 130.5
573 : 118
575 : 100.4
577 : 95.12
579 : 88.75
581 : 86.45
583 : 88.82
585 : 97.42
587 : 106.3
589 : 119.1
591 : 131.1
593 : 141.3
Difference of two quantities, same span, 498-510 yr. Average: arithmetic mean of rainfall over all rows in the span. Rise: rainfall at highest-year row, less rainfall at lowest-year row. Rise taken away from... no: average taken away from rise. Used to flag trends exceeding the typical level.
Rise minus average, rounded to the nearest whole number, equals -216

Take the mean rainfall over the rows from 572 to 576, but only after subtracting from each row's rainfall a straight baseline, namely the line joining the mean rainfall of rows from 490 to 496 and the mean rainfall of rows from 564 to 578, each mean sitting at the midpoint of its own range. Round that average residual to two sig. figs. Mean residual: -17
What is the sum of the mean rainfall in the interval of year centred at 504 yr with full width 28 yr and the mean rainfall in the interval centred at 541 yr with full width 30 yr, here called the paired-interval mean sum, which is 369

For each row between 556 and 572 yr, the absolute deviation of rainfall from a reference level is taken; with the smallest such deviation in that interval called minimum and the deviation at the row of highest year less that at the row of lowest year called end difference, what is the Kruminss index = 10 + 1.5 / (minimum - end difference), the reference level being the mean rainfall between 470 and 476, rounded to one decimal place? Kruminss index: 10.0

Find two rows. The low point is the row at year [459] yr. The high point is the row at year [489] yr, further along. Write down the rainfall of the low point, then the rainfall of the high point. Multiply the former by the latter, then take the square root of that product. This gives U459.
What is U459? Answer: 204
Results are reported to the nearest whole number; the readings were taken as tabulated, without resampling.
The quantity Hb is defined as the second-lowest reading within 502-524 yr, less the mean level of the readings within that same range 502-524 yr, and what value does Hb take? -15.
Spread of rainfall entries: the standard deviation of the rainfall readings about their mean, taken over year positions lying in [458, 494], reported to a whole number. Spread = 15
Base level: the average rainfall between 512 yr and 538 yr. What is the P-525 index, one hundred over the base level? 0.552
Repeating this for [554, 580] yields 0.695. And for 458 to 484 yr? 0.516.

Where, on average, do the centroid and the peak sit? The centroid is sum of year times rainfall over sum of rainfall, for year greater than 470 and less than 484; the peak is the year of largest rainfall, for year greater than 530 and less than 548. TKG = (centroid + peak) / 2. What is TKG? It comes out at 512.1 yr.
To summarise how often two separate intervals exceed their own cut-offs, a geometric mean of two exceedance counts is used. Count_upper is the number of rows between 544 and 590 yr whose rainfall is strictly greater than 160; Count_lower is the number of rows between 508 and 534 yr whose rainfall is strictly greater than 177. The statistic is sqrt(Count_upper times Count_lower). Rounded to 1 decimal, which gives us 8.4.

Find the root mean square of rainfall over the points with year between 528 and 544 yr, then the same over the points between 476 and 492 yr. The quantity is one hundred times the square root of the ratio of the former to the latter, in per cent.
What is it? 94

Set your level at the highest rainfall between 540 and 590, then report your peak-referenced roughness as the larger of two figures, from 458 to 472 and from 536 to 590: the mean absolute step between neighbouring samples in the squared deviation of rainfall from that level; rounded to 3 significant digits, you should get 737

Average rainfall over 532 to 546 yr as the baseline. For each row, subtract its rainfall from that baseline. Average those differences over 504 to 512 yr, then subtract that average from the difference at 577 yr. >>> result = 65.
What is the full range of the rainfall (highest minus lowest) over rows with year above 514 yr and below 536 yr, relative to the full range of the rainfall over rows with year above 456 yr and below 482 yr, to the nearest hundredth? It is 1.10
